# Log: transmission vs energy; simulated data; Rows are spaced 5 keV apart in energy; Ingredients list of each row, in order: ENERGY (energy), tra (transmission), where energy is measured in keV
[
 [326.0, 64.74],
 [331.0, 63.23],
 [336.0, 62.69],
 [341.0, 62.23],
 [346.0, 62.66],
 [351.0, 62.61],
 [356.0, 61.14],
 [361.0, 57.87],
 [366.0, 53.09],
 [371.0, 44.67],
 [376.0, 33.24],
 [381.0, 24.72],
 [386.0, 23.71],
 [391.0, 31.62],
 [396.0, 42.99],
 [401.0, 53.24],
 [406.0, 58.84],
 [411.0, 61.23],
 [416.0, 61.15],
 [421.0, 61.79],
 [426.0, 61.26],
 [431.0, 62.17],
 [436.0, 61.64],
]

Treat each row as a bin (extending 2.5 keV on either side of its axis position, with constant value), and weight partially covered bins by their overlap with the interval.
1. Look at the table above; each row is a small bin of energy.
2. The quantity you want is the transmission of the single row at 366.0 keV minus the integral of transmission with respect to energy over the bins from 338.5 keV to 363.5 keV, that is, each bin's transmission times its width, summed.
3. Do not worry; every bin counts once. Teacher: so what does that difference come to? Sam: -1479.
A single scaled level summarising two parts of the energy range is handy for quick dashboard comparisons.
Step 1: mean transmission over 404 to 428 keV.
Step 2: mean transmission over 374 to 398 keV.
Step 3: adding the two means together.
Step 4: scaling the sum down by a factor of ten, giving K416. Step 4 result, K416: 9.2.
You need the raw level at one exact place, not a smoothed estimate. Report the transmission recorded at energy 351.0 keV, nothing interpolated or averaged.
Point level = 62.61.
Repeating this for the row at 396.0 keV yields 42.99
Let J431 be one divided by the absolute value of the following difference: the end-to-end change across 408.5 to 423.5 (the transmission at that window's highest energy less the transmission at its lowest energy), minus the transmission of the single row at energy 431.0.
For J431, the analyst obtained 0.016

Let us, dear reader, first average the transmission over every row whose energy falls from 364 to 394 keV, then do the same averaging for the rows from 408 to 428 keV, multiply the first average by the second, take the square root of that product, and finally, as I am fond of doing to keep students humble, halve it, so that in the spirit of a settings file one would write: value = 23.2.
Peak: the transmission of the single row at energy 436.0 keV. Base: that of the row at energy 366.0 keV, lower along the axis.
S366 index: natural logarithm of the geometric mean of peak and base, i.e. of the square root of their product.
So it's 4.0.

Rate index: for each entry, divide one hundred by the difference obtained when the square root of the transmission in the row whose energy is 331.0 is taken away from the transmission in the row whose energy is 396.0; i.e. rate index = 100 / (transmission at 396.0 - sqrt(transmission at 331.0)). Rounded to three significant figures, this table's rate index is 2.85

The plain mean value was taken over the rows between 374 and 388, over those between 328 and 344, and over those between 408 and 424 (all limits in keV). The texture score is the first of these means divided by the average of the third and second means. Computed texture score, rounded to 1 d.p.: 0.4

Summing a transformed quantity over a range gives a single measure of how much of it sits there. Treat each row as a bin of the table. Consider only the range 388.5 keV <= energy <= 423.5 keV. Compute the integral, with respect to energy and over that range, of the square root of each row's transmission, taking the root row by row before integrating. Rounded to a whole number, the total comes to 253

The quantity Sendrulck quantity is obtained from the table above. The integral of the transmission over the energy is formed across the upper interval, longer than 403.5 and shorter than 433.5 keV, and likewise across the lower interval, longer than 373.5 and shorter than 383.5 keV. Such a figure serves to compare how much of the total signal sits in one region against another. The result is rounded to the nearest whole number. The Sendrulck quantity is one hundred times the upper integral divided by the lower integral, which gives 632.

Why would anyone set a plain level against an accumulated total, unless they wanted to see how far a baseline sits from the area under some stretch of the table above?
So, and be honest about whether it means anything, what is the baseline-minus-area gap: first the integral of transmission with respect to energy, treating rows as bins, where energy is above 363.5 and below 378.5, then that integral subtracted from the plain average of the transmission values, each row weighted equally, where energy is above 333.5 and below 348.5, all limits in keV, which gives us -592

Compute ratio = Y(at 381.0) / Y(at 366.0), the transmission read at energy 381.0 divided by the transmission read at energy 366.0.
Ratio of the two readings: 0.5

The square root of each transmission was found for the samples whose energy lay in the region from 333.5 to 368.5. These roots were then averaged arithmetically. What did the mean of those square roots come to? 7.8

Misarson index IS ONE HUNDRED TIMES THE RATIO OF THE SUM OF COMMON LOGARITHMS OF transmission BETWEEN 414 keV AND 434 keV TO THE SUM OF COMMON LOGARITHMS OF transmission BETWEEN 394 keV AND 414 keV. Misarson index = 103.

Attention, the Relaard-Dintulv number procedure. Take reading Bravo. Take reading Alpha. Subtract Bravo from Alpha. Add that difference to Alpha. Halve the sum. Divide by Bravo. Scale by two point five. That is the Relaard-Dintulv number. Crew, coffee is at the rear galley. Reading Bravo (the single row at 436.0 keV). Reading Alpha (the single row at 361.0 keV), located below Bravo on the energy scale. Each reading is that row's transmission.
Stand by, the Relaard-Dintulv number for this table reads 1.1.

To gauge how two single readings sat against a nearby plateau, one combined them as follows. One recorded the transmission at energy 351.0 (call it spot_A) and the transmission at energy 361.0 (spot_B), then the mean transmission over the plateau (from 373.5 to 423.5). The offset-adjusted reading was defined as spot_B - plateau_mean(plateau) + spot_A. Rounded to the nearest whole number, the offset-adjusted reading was 75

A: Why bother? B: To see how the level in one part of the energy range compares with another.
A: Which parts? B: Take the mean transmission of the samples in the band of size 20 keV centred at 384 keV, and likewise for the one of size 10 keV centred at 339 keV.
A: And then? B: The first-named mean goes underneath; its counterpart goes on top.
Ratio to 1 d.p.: 2.2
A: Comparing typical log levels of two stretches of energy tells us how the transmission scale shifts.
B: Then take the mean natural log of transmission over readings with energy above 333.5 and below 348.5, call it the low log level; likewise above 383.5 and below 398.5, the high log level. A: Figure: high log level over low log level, 0.84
